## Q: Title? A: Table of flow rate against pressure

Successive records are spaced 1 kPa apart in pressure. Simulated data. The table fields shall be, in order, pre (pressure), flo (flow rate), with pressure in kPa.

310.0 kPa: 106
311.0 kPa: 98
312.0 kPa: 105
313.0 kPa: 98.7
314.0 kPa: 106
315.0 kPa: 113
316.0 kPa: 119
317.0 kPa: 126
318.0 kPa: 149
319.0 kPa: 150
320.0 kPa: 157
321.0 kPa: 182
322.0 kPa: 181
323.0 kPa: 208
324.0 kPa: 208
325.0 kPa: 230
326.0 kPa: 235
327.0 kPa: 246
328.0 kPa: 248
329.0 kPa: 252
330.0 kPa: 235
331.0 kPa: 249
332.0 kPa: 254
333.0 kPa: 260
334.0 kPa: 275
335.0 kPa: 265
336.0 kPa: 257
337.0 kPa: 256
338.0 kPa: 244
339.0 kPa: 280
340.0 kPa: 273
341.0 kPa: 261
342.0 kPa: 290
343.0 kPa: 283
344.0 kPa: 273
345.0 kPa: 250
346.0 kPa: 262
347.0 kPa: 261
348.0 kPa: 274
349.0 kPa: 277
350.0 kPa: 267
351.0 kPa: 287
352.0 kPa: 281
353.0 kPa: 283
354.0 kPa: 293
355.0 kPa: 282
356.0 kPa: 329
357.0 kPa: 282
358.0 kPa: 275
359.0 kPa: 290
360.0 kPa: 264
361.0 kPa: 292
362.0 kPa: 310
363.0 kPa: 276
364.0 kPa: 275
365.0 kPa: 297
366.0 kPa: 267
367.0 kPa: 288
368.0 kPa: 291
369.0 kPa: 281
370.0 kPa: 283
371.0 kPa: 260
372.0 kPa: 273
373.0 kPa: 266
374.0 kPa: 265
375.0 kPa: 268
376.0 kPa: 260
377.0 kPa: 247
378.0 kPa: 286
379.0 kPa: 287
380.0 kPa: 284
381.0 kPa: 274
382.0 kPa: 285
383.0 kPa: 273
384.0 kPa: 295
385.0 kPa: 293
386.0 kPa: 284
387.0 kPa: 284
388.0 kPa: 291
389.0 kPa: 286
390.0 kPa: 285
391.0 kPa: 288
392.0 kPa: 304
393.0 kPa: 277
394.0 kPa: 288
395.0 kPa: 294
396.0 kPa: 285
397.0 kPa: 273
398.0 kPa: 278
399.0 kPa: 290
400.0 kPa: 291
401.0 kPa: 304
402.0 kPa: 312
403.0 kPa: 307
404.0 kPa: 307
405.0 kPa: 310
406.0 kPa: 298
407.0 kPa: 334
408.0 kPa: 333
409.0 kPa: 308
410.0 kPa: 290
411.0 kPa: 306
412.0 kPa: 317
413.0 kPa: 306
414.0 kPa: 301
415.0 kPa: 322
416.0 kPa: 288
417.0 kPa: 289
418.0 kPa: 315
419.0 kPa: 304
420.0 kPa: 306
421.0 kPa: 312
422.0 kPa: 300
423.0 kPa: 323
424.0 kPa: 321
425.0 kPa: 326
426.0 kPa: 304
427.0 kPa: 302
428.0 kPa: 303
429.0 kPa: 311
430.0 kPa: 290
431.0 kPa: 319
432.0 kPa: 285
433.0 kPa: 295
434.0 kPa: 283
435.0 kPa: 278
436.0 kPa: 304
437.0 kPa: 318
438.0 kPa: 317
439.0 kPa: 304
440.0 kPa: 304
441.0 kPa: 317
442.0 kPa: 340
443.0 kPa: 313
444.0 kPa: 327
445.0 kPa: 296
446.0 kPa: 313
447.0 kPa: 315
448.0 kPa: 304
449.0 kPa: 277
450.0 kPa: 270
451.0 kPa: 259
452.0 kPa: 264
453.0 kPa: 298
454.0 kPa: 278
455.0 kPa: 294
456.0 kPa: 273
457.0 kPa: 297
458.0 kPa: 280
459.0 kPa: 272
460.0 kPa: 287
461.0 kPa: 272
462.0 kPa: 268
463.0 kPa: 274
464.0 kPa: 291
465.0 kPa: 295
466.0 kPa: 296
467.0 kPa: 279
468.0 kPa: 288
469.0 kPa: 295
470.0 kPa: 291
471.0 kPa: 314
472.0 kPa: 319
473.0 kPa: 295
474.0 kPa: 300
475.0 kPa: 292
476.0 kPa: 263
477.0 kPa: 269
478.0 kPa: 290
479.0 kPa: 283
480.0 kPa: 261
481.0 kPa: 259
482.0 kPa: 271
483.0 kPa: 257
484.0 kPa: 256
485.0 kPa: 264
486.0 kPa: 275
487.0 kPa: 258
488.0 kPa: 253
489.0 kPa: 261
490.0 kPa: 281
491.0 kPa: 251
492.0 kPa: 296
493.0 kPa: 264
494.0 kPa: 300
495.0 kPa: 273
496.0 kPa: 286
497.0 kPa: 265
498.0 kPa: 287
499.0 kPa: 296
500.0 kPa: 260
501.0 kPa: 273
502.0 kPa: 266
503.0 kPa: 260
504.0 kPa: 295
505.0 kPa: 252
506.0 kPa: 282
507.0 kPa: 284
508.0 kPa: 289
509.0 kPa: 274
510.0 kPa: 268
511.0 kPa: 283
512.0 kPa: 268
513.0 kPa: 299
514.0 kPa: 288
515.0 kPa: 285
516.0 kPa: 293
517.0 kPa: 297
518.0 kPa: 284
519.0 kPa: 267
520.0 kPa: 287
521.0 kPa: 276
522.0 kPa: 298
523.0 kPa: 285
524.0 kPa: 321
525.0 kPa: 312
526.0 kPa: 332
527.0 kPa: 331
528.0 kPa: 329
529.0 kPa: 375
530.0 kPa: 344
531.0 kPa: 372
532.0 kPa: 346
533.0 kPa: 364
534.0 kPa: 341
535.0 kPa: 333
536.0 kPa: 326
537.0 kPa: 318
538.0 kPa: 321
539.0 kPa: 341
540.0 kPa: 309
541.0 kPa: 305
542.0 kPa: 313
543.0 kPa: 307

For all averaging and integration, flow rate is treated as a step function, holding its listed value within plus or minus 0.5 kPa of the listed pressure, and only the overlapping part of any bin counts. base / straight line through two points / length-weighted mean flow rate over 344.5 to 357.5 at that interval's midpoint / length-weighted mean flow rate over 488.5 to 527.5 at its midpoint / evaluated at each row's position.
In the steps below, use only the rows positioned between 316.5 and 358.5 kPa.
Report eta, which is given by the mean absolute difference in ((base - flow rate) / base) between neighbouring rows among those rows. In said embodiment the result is 0.046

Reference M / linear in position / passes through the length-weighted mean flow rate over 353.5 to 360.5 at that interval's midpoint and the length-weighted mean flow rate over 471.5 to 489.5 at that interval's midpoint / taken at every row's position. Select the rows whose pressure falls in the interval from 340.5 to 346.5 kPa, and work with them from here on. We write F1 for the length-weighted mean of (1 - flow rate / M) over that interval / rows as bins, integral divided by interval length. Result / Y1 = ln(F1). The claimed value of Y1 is -2.7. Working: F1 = 0.07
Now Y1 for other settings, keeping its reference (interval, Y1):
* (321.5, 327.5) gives -1.4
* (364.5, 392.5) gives -4.0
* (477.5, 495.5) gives -4.4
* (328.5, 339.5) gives -2.2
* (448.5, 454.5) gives -4.6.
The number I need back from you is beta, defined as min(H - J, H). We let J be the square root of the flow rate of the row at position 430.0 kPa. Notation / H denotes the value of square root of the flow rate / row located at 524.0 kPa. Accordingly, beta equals 0.9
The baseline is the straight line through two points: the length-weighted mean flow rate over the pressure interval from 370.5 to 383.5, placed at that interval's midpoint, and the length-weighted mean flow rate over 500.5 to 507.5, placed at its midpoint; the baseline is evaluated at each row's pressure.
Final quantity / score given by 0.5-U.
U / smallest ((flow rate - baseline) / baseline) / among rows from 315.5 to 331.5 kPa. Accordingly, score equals 1.06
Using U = -0.56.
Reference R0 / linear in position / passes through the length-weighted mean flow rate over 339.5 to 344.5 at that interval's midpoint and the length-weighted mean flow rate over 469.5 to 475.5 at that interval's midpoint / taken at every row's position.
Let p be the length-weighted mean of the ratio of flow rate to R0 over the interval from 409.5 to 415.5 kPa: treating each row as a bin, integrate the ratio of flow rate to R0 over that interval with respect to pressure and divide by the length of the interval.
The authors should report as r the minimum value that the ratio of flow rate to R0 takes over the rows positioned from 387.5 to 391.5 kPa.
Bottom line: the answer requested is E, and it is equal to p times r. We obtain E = 1.06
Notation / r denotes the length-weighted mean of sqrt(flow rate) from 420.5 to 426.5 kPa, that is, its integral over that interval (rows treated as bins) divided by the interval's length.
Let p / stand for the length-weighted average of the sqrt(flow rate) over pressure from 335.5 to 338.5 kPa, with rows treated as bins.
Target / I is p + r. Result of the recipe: 33.6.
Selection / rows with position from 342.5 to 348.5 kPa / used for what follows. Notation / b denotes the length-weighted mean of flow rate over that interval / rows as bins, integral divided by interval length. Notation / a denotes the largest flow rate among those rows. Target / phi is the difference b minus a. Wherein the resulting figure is -15.8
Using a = 283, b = 267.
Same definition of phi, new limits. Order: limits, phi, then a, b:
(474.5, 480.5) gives -15.7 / 292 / 276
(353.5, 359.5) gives -37.2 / 329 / 292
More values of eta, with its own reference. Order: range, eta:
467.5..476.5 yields 0.046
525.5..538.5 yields 0.059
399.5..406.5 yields 0.024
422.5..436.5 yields 0.048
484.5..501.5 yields 0.076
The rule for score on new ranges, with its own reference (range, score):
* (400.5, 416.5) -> 0.44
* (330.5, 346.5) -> 0.60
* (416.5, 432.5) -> 0.45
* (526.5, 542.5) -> 0.39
